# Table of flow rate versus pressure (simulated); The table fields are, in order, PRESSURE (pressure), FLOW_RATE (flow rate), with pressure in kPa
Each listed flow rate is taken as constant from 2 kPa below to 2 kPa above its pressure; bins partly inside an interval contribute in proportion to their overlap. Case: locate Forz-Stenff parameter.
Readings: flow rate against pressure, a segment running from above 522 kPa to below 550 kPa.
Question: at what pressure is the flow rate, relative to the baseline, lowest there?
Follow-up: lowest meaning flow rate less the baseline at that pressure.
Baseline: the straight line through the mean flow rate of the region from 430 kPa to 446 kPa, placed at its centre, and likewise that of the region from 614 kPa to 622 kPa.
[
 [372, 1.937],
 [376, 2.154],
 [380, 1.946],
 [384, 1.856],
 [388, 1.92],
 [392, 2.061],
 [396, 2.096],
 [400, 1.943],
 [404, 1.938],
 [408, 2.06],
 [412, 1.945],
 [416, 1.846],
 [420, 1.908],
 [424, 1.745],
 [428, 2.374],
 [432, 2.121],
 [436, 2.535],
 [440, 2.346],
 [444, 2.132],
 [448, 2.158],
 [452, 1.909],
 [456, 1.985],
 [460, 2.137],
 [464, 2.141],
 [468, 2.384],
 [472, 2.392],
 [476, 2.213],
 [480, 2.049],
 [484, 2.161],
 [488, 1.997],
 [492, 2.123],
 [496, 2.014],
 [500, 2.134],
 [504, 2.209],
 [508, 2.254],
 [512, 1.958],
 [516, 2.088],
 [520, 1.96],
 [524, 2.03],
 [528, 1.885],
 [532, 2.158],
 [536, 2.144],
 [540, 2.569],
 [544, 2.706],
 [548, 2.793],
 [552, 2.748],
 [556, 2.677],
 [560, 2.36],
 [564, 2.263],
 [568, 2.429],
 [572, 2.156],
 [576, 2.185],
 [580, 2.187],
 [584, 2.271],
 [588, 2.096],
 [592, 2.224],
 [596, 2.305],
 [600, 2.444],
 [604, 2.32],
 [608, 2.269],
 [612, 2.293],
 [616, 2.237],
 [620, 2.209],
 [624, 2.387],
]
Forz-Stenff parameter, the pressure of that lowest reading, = 528 kPa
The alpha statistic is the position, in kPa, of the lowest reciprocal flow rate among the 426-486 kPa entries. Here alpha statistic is 436 kPa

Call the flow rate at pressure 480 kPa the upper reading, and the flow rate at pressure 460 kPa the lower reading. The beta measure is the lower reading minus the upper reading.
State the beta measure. 0.1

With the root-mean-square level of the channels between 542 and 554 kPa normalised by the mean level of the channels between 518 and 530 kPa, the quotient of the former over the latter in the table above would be 1.40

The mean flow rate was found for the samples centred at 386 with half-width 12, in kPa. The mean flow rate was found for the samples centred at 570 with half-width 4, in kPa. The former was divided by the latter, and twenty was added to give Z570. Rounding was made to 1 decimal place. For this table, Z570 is 20.9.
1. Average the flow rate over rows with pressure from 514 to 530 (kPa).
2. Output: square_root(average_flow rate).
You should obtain 1.41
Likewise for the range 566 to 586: 1.50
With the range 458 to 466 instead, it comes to 1.46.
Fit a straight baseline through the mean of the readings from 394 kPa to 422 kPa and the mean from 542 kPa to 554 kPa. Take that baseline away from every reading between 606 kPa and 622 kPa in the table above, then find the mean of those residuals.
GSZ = -0.87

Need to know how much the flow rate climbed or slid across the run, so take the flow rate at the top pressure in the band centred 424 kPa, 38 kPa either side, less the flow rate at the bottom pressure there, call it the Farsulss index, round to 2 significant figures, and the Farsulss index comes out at 0.22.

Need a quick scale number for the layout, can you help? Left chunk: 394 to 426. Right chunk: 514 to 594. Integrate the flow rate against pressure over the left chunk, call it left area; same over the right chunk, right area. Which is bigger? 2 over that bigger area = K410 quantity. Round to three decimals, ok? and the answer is 0.011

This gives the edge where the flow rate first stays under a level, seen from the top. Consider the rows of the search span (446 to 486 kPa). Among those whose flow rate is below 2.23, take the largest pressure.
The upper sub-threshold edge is 484 kPa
